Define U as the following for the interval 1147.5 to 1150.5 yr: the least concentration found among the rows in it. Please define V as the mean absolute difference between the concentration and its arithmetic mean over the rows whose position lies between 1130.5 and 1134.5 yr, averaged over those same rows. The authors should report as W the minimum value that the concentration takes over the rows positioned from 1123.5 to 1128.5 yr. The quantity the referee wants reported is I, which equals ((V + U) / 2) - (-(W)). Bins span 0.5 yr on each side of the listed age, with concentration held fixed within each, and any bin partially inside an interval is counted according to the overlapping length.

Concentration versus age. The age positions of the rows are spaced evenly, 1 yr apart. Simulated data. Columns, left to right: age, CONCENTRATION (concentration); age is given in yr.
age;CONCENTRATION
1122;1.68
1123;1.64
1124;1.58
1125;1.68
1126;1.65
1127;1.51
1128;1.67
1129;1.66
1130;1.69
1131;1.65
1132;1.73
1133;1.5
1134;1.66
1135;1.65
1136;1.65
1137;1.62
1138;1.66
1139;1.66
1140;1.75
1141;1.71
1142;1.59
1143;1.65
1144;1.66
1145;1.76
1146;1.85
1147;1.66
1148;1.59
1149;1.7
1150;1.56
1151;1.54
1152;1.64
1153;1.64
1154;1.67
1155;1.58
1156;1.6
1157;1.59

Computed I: 2.32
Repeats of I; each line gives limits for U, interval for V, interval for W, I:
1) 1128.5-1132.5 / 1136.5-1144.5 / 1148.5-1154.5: 2.38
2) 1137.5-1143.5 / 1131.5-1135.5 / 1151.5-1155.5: 2.41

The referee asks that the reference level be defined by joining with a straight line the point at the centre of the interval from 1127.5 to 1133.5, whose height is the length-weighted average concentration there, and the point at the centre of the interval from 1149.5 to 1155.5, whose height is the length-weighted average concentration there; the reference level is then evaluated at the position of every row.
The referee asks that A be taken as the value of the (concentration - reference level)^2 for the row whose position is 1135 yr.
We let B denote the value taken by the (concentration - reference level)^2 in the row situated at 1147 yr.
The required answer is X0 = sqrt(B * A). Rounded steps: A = 0.0001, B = 0.0019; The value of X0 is 0.0004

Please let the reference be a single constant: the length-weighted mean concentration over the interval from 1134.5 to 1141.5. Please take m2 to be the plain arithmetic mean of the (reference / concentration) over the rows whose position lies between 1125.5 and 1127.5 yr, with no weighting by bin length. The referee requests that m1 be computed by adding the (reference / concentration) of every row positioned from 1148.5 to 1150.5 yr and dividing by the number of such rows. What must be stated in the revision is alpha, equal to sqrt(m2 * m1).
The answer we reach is 1.04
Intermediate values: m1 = 1.03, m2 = 1.06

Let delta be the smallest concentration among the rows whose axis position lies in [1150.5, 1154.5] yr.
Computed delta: 1.54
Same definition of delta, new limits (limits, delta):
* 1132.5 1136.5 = 1.5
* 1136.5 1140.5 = 1.62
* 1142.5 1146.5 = 1.65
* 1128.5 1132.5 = 1.65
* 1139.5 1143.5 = 1.59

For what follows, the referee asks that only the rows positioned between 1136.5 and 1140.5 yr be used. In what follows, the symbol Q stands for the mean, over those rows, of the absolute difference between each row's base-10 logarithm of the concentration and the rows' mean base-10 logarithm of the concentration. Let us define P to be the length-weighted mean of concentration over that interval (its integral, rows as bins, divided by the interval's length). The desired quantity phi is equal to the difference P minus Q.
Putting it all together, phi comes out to 1.663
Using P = 1.67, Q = 0.0099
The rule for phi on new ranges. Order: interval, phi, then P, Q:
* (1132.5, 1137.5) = 1.603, 1.62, 0.0128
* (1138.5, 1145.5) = 1.670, 1.68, 0.0126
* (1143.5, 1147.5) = 1.714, 1.73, 0.0181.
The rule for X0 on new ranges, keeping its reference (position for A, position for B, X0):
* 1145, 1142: 0.0051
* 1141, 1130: 0.0032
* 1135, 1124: 0.0008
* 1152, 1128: 0.0005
